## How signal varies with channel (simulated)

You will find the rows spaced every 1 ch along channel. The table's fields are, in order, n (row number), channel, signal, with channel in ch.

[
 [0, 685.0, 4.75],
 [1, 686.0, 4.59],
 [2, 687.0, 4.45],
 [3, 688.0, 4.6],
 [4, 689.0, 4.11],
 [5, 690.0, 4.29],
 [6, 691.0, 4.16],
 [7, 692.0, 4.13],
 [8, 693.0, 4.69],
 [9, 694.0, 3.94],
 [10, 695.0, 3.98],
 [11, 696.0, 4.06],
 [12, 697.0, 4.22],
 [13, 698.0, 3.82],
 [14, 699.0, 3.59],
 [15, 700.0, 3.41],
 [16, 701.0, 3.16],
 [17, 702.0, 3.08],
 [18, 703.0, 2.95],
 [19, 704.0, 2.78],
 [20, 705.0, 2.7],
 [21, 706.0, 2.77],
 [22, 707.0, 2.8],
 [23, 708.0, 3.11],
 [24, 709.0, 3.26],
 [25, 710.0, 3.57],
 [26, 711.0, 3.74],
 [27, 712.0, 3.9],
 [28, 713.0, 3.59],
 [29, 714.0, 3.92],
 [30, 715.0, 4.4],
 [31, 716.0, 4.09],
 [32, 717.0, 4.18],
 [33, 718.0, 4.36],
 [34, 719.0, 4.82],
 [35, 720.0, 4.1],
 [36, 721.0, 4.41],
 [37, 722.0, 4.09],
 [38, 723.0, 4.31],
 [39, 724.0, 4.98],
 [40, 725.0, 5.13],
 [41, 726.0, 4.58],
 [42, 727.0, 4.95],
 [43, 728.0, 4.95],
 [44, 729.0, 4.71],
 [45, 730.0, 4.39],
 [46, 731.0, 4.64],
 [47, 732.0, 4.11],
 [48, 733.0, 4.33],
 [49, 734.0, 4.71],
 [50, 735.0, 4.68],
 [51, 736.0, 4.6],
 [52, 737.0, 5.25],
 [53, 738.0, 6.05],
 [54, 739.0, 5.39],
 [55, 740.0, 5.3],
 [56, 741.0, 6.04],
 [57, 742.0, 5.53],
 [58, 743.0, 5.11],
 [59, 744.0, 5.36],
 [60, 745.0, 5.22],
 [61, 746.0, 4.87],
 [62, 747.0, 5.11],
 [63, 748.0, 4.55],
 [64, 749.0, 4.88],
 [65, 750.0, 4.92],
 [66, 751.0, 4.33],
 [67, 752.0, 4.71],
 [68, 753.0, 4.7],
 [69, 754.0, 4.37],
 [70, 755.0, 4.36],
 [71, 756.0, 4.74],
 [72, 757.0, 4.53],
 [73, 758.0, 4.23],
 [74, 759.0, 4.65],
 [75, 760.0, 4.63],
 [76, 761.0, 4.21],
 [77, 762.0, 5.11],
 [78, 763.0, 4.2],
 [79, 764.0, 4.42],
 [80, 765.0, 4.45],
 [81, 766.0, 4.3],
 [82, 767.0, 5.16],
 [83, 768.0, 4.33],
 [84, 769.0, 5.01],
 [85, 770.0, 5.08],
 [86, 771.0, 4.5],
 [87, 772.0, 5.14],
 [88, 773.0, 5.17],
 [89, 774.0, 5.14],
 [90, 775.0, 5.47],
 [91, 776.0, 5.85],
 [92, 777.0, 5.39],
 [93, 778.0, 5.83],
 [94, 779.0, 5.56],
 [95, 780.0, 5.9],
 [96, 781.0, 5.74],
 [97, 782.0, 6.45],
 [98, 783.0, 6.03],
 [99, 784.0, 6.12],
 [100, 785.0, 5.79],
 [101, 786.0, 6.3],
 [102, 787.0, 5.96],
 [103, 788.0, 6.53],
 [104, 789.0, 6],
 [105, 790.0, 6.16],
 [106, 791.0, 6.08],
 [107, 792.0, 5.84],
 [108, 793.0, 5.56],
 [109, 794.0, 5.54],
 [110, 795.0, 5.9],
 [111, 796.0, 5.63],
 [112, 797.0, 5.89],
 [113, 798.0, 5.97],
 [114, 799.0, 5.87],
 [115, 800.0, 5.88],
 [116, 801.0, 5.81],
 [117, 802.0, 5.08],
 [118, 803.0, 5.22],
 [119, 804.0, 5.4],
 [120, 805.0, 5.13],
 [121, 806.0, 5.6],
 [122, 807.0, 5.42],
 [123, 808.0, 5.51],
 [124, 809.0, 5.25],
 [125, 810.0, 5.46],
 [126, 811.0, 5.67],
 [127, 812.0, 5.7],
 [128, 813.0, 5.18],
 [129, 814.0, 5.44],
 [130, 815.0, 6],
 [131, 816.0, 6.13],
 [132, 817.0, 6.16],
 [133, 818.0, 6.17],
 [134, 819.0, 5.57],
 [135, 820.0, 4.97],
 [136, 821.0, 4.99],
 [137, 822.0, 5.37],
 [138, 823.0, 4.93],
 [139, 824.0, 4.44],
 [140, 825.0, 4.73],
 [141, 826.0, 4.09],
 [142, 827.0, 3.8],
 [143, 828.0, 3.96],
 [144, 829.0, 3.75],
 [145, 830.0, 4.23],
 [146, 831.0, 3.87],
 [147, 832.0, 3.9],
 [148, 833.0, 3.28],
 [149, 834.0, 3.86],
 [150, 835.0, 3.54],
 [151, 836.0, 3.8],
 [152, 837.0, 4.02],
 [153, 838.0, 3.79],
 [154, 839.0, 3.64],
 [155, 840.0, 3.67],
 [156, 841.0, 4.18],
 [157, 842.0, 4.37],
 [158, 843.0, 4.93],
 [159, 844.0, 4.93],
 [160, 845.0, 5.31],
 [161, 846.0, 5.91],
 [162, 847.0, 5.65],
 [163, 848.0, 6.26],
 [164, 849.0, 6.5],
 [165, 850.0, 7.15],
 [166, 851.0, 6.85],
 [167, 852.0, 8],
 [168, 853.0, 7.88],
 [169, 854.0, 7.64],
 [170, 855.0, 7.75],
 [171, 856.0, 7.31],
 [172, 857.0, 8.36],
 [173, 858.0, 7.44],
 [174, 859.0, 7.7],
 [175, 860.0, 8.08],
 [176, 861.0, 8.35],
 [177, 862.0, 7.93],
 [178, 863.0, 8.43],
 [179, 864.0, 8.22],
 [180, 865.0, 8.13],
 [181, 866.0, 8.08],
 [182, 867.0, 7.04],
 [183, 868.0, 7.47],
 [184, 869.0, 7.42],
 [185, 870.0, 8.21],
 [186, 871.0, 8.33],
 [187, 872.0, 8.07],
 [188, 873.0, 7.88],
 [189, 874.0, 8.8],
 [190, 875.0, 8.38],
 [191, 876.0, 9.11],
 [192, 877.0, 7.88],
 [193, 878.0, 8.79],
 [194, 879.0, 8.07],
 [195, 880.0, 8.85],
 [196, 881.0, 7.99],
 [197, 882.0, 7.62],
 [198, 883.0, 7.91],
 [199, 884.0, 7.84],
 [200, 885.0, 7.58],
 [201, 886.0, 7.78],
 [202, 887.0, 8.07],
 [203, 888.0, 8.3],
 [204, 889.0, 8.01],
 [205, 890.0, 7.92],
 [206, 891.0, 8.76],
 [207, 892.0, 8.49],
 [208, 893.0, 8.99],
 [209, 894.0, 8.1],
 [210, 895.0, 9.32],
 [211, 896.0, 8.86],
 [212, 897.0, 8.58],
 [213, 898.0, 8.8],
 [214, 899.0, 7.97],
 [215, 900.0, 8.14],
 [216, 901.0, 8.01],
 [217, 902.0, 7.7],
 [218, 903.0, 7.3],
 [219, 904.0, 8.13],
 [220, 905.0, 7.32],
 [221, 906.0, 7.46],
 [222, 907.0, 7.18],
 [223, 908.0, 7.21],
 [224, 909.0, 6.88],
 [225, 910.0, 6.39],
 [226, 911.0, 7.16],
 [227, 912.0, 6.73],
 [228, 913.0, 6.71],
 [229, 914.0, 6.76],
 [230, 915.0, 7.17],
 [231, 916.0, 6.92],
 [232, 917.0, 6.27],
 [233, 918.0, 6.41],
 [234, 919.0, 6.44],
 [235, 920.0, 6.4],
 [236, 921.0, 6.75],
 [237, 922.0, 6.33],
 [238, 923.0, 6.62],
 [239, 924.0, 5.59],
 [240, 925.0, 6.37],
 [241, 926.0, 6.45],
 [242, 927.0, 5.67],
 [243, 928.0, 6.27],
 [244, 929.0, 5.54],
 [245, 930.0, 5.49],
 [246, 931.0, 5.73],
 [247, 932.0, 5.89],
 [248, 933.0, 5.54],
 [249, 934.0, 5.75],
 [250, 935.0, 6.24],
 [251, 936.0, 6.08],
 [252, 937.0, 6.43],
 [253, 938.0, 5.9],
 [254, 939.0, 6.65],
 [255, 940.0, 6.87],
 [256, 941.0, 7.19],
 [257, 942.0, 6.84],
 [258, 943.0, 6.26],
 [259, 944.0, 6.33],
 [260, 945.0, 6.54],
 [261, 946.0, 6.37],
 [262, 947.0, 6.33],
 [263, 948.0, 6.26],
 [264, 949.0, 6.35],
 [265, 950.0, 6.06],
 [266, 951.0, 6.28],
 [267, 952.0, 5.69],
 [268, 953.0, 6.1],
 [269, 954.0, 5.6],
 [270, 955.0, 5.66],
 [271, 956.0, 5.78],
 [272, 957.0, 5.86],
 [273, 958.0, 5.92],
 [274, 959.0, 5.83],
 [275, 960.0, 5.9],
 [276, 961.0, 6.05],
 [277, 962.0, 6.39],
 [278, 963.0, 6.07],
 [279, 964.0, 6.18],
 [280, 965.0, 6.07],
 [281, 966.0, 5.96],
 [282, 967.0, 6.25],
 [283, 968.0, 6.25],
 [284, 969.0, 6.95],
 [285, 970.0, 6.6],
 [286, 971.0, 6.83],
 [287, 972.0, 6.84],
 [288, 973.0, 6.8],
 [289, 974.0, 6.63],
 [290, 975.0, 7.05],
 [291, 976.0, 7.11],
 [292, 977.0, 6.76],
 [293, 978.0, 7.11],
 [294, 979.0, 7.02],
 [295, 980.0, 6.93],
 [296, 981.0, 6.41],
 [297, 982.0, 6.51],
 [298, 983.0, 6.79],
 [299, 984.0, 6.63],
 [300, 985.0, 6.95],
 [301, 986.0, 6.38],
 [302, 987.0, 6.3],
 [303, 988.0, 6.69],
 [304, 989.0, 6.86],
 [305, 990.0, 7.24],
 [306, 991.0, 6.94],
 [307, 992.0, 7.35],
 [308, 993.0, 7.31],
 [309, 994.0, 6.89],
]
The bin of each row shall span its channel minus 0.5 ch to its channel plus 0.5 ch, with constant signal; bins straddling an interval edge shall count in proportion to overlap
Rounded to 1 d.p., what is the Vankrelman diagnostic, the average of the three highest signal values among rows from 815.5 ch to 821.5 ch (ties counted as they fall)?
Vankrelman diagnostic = 6.2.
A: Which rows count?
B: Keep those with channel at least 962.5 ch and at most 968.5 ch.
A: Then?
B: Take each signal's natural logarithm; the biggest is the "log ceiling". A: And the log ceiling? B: 1.83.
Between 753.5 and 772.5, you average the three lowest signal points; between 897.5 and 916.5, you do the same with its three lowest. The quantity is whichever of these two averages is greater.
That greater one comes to 6.6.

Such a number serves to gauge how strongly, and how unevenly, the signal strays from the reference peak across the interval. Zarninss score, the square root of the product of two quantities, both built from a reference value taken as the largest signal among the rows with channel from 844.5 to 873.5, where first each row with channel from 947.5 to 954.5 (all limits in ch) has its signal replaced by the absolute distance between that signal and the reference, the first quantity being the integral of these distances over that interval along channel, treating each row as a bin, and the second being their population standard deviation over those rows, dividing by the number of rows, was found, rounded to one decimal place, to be 2.1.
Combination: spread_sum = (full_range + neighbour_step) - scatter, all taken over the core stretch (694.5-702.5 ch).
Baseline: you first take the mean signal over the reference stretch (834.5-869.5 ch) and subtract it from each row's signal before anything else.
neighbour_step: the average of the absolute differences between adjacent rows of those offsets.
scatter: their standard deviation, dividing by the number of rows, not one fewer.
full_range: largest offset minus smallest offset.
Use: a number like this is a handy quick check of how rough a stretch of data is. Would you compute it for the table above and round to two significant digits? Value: 0.94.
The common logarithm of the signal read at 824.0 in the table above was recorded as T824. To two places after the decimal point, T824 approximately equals 0.65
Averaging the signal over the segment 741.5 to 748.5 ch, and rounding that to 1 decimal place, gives 5.1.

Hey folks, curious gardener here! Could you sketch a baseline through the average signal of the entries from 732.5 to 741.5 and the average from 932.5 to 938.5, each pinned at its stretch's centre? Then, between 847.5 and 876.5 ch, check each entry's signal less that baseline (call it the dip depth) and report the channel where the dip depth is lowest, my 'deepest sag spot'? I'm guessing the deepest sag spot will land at 848.0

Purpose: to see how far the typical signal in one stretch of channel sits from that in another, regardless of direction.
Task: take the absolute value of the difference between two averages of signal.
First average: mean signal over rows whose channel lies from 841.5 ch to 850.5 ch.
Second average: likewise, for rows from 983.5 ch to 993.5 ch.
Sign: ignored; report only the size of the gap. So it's 1.2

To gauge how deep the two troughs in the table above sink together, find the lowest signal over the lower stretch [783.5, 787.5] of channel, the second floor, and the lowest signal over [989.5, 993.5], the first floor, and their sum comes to 12.7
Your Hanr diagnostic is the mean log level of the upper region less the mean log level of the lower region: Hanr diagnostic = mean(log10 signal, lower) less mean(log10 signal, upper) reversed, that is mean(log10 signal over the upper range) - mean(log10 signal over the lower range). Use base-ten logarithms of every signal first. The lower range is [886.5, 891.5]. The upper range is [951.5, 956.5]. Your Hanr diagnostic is -0.15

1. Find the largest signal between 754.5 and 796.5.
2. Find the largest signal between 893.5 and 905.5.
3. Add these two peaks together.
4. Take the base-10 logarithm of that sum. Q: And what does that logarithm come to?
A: 1.20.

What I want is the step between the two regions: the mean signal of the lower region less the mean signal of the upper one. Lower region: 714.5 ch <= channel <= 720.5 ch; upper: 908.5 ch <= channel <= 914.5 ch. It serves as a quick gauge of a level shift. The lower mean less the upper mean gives -2.4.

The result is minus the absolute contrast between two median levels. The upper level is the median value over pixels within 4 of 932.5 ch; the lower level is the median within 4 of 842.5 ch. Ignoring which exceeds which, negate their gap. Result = -1.09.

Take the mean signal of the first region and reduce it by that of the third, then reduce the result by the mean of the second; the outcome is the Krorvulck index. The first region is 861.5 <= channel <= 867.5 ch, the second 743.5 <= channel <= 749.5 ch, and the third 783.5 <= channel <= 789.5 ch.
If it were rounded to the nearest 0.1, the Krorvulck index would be -3.1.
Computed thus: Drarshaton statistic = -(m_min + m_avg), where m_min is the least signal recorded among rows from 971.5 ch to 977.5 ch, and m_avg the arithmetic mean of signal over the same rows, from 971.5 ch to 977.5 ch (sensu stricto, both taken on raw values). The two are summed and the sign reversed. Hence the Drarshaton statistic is -13.5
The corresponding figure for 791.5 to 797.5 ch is -11.3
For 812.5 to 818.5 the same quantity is -11.0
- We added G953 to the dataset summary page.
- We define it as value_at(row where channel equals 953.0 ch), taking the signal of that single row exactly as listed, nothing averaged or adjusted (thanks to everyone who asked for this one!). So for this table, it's 6.1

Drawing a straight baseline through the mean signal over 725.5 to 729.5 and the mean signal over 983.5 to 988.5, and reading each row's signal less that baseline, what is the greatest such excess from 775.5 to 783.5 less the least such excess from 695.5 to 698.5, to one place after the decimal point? 2.0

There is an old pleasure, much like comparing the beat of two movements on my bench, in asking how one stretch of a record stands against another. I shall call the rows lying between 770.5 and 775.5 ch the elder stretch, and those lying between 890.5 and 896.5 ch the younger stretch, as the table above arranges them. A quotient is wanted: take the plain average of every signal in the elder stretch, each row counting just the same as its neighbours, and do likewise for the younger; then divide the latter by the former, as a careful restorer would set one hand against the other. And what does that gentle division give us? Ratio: 1.7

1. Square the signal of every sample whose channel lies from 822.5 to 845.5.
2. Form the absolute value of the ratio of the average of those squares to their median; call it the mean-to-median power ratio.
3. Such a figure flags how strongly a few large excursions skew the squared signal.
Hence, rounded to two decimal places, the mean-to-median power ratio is 1.11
